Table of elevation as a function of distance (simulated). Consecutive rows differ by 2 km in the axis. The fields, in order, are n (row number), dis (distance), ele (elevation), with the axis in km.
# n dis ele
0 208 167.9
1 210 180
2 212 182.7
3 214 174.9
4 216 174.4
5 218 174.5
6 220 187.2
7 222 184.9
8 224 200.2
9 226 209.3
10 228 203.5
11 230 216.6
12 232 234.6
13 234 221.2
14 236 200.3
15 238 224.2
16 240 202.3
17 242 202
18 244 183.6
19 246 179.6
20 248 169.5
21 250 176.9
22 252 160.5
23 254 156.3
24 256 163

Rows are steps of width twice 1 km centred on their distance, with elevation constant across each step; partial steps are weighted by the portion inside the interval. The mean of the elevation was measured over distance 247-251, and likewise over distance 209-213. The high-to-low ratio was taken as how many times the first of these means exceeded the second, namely 0.96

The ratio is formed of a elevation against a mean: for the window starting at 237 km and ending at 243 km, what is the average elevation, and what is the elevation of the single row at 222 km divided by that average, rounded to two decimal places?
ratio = 0.88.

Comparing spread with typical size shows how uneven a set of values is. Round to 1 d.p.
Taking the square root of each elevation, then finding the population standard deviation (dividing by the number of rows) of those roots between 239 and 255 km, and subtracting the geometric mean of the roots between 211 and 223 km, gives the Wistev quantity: -12.8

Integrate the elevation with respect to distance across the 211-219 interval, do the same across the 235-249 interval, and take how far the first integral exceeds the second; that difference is -1310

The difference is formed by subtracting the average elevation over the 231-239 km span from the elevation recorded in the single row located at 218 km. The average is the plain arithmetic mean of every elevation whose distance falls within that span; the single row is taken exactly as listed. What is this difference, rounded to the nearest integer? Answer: -46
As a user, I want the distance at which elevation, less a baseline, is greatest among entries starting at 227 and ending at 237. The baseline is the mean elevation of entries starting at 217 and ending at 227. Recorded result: 232 km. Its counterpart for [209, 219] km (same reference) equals 212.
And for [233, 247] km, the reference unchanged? 238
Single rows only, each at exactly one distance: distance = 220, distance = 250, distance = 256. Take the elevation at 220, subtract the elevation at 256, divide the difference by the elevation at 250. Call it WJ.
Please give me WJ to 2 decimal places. 0.14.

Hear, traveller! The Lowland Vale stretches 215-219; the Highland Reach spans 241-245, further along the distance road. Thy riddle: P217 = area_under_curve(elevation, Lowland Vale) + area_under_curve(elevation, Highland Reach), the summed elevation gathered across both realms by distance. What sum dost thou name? 1469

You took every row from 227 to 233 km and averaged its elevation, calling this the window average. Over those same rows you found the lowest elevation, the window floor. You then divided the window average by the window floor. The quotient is 1.07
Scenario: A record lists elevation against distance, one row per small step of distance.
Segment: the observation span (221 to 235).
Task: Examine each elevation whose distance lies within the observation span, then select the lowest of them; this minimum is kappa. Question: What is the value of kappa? 184.9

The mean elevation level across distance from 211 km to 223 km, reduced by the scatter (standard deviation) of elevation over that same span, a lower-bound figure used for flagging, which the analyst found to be 174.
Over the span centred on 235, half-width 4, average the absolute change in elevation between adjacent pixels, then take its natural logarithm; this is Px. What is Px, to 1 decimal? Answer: 3.0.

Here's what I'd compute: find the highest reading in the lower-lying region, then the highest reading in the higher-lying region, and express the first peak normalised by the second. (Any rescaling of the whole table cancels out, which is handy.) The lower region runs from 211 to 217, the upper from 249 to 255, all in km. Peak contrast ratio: 1.03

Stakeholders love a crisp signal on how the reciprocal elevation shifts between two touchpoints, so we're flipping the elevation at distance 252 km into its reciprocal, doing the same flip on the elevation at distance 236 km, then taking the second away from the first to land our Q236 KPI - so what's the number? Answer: 0.0012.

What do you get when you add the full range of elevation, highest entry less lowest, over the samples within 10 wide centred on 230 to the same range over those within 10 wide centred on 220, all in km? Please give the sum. 57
